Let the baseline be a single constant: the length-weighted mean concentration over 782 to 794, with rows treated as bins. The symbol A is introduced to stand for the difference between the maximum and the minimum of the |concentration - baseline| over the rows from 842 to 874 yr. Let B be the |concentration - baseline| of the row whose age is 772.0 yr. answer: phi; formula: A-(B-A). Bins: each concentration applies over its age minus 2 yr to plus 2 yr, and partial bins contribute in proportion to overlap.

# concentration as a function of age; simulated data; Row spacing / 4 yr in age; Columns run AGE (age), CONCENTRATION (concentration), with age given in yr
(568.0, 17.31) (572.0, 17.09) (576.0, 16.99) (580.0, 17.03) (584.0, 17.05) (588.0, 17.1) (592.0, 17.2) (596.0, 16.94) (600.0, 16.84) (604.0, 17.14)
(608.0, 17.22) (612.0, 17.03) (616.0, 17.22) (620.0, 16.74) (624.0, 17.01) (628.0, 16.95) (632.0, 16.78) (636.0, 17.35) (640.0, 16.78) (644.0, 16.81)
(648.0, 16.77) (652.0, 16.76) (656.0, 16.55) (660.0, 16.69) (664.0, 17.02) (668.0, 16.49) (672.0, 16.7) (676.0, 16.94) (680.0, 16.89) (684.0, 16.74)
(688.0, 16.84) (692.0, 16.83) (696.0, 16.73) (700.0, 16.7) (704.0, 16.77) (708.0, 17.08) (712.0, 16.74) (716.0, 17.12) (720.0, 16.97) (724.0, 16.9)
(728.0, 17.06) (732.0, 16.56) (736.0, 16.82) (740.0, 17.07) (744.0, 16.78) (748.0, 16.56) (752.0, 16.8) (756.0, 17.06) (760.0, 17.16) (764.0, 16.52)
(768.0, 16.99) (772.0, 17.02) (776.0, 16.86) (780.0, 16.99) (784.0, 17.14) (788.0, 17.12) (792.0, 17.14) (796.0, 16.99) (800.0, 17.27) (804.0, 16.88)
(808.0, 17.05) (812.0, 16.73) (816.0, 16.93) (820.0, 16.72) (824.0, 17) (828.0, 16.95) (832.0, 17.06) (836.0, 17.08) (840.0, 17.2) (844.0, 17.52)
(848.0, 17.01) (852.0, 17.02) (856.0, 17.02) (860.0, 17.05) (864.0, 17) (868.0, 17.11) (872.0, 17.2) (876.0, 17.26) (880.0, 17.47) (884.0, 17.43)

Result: 0.6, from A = 0.36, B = 0.11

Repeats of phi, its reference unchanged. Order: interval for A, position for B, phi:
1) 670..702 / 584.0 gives 0.4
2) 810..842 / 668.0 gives 0.1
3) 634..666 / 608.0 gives 0.9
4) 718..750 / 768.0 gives 0.9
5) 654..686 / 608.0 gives 1.0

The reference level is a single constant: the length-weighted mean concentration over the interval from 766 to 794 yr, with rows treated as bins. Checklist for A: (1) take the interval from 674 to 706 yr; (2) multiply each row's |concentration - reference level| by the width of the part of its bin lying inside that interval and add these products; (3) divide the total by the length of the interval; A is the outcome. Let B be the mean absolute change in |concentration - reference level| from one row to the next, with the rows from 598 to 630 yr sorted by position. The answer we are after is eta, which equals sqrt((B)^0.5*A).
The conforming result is 0.294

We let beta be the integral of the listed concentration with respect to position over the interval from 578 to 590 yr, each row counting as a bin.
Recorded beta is 205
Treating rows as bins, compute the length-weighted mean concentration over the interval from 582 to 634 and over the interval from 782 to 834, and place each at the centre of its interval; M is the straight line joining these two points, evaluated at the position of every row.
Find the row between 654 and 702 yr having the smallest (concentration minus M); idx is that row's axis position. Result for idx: 668.0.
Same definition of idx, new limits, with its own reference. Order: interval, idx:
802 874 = 820.0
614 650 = 620.0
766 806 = 776.0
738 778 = 764.0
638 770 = 668.0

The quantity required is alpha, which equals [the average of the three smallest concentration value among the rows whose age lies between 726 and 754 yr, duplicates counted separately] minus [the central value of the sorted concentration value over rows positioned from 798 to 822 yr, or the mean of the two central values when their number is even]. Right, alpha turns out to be -0.27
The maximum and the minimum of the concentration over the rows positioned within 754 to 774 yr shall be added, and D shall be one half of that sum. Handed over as 16.8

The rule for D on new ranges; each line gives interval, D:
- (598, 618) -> 17.0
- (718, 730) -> 17.0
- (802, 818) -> 16.9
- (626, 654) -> 17.1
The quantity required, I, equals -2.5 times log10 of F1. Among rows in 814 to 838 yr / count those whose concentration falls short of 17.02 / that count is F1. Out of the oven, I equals -1.5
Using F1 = 4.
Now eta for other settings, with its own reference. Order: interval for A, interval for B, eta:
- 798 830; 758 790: 0.258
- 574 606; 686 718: 0.176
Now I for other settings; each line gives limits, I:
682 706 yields -1.9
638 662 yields -1.9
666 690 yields -1.9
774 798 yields -1.2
